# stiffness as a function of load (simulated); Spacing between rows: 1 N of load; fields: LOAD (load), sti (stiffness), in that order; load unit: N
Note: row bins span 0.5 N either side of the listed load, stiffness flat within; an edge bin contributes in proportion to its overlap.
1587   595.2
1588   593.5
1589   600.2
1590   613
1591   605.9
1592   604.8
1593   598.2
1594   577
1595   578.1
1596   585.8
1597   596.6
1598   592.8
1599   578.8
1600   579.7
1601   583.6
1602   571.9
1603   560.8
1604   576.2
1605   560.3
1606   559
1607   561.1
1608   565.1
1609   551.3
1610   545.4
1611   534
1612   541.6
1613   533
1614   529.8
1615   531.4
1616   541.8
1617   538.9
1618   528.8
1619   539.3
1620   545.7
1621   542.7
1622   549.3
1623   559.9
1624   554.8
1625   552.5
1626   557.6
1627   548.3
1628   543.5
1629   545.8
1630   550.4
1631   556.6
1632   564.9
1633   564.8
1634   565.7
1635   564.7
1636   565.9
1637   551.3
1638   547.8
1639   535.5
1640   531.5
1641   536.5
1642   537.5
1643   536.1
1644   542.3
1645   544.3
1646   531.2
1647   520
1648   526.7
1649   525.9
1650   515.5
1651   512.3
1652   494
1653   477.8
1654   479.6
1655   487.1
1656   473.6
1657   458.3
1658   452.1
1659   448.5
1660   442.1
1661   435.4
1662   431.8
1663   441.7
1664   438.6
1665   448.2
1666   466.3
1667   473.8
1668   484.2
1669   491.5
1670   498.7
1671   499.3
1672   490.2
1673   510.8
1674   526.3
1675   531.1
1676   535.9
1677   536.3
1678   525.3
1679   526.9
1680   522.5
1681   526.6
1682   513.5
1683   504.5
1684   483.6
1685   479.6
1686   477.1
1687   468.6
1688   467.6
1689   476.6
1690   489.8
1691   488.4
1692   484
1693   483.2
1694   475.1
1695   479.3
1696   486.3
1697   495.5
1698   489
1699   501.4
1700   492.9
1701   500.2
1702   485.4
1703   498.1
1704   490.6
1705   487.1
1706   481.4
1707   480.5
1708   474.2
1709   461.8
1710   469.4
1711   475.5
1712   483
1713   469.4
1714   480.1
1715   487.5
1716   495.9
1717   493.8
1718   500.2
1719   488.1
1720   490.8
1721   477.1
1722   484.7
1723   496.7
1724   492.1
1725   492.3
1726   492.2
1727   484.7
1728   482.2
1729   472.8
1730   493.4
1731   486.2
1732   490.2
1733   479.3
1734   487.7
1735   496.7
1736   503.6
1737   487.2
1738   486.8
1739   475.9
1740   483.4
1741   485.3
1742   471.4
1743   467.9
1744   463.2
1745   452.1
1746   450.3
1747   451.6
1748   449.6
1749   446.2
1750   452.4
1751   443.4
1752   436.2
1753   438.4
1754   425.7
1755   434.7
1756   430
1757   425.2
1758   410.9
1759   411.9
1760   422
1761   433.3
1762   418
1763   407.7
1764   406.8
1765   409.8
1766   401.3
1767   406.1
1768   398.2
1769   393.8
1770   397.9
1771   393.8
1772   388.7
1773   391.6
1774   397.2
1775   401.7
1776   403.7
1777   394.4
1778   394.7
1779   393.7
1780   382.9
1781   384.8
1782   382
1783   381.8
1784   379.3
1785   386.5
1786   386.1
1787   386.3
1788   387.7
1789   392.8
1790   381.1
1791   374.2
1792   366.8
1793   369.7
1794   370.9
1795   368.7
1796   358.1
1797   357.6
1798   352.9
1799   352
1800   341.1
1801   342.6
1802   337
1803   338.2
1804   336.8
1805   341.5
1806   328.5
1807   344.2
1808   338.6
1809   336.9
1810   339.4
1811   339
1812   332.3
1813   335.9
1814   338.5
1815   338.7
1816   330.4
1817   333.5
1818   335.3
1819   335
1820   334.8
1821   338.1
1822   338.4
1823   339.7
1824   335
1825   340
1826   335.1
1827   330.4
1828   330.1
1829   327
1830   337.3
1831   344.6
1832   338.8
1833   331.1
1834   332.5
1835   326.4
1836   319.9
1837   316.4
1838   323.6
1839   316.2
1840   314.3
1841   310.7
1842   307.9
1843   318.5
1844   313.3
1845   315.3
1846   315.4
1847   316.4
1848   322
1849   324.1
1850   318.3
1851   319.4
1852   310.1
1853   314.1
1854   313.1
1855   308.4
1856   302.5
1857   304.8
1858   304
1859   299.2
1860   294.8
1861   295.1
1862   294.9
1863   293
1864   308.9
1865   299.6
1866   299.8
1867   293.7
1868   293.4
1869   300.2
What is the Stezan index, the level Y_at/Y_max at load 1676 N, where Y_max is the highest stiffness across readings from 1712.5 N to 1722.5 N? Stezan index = 1.07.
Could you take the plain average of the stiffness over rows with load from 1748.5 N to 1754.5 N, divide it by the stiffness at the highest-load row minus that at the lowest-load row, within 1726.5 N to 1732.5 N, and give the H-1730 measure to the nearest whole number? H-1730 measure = 80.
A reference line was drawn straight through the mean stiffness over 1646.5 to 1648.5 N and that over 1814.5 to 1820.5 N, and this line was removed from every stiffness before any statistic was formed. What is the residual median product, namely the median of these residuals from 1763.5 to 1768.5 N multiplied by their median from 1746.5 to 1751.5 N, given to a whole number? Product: 484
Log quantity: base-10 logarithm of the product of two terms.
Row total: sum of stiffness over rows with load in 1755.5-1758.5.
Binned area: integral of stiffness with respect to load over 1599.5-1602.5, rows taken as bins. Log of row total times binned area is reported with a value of 6.34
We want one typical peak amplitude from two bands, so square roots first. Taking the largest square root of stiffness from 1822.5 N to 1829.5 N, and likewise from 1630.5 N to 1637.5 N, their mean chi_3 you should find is 21.1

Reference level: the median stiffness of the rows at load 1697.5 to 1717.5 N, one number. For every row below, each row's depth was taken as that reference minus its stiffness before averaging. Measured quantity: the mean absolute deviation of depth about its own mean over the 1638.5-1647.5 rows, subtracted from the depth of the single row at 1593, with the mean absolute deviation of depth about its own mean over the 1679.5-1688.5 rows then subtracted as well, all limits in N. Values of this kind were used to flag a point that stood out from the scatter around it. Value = -137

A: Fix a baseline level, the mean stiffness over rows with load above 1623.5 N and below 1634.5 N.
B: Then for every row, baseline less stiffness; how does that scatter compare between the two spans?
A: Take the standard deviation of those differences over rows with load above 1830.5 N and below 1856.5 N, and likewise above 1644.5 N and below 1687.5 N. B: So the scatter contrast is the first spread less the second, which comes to -23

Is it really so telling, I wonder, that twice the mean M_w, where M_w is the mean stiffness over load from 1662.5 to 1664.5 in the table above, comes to 880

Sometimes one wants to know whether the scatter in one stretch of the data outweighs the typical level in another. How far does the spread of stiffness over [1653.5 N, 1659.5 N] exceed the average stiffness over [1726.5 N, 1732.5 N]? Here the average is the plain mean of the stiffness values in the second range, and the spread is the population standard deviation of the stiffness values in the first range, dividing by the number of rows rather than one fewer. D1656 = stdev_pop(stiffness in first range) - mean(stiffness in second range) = -471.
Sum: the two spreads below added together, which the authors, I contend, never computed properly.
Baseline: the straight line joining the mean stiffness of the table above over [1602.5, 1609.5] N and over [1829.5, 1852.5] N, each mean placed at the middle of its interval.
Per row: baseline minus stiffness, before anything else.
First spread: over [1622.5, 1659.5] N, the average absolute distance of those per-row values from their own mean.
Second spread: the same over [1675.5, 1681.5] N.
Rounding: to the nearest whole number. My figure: 23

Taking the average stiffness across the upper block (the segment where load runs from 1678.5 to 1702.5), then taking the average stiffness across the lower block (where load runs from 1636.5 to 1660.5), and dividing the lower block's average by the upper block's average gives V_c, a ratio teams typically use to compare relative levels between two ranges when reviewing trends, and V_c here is 1.03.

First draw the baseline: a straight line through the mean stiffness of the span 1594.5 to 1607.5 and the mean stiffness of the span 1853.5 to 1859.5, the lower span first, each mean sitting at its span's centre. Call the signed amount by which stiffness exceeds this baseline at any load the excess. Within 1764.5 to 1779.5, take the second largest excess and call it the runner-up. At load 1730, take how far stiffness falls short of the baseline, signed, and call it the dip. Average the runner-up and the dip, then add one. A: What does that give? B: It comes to -21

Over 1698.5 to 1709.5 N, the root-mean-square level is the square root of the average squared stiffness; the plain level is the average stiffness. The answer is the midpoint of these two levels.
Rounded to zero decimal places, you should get 487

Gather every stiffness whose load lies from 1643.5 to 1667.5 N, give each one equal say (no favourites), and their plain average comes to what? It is 482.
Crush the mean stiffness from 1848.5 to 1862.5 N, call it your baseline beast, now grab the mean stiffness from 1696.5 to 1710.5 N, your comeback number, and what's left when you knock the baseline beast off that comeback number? 179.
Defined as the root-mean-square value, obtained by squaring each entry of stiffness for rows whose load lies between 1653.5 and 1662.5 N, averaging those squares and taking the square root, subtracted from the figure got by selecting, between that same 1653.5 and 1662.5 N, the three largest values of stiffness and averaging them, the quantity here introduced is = 23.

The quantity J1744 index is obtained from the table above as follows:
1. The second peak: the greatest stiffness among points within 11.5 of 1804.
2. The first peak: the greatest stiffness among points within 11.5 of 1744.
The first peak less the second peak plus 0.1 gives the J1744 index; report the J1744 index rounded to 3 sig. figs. 133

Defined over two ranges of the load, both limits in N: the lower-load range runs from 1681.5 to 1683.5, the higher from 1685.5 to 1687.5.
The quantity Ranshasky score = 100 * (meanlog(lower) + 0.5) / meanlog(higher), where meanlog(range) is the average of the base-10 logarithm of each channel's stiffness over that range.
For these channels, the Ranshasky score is 120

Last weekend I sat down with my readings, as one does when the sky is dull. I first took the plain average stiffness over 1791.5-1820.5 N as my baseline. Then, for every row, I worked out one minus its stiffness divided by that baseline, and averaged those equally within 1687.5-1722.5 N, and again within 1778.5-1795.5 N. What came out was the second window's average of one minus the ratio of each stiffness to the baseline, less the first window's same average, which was 0.30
